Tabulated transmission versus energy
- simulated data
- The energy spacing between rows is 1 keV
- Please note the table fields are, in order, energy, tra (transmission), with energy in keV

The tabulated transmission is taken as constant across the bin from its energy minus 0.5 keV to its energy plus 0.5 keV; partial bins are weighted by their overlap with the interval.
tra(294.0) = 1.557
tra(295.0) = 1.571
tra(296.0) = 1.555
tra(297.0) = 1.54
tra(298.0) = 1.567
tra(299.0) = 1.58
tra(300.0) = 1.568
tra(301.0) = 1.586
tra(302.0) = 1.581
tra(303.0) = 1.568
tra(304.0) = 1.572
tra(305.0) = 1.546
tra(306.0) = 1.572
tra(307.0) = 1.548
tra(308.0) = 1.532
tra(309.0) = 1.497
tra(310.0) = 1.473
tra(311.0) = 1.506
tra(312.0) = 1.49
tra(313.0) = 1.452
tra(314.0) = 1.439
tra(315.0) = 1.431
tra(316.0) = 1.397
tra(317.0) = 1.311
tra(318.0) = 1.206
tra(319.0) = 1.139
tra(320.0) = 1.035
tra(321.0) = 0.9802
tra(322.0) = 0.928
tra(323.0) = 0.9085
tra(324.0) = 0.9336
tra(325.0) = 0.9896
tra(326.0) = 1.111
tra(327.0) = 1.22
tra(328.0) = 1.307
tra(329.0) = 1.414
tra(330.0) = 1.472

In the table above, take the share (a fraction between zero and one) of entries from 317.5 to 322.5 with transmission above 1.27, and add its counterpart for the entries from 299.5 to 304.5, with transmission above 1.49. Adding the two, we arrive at 1.0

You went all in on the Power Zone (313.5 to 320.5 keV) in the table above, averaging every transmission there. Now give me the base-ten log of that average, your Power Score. 0.107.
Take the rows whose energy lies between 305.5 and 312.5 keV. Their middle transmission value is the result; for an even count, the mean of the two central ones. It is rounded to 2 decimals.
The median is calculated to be 1.51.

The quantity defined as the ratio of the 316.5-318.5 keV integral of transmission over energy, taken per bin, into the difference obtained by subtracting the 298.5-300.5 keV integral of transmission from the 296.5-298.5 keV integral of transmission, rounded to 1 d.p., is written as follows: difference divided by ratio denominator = 0.0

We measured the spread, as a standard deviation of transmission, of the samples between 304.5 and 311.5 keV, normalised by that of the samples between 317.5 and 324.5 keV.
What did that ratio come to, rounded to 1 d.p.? 0.3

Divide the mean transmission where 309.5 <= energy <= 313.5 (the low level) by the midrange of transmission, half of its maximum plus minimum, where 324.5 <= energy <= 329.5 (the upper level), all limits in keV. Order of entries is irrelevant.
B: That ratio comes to 1.23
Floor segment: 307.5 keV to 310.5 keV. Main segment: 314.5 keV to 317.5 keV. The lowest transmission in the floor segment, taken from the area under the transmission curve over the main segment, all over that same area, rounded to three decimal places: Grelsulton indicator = 0.644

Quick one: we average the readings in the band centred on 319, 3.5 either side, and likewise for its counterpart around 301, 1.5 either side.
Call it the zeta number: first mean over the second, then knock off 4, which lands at -3.28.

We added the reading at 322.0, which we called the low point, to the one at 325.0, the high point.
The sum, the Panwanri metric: 1.9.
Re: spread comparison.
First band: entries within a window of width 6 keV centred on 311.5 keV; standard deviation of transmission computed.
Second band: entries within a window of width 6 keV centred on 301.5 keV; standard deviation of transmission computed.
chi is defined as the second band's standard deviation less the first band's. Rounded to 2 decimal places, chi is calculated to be -0.02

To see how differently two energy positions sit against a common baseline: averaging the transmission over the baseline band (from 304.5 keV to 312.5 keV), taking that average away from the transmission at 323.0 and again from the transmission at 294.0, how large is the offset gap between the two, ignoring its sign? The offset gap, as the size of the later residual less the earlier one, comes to 0.6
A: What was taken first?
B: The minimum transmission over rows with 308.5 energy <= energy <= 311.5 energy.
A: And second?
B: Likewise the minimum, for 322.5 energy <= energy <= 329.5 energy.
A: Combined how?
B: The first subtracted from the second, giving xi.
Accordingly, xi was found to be -0.56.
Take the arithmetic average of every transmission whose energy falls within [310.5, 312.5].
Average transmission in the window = 1.50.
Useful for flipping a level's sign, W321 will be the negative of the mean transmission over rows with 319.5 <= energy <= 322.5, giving -1.0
